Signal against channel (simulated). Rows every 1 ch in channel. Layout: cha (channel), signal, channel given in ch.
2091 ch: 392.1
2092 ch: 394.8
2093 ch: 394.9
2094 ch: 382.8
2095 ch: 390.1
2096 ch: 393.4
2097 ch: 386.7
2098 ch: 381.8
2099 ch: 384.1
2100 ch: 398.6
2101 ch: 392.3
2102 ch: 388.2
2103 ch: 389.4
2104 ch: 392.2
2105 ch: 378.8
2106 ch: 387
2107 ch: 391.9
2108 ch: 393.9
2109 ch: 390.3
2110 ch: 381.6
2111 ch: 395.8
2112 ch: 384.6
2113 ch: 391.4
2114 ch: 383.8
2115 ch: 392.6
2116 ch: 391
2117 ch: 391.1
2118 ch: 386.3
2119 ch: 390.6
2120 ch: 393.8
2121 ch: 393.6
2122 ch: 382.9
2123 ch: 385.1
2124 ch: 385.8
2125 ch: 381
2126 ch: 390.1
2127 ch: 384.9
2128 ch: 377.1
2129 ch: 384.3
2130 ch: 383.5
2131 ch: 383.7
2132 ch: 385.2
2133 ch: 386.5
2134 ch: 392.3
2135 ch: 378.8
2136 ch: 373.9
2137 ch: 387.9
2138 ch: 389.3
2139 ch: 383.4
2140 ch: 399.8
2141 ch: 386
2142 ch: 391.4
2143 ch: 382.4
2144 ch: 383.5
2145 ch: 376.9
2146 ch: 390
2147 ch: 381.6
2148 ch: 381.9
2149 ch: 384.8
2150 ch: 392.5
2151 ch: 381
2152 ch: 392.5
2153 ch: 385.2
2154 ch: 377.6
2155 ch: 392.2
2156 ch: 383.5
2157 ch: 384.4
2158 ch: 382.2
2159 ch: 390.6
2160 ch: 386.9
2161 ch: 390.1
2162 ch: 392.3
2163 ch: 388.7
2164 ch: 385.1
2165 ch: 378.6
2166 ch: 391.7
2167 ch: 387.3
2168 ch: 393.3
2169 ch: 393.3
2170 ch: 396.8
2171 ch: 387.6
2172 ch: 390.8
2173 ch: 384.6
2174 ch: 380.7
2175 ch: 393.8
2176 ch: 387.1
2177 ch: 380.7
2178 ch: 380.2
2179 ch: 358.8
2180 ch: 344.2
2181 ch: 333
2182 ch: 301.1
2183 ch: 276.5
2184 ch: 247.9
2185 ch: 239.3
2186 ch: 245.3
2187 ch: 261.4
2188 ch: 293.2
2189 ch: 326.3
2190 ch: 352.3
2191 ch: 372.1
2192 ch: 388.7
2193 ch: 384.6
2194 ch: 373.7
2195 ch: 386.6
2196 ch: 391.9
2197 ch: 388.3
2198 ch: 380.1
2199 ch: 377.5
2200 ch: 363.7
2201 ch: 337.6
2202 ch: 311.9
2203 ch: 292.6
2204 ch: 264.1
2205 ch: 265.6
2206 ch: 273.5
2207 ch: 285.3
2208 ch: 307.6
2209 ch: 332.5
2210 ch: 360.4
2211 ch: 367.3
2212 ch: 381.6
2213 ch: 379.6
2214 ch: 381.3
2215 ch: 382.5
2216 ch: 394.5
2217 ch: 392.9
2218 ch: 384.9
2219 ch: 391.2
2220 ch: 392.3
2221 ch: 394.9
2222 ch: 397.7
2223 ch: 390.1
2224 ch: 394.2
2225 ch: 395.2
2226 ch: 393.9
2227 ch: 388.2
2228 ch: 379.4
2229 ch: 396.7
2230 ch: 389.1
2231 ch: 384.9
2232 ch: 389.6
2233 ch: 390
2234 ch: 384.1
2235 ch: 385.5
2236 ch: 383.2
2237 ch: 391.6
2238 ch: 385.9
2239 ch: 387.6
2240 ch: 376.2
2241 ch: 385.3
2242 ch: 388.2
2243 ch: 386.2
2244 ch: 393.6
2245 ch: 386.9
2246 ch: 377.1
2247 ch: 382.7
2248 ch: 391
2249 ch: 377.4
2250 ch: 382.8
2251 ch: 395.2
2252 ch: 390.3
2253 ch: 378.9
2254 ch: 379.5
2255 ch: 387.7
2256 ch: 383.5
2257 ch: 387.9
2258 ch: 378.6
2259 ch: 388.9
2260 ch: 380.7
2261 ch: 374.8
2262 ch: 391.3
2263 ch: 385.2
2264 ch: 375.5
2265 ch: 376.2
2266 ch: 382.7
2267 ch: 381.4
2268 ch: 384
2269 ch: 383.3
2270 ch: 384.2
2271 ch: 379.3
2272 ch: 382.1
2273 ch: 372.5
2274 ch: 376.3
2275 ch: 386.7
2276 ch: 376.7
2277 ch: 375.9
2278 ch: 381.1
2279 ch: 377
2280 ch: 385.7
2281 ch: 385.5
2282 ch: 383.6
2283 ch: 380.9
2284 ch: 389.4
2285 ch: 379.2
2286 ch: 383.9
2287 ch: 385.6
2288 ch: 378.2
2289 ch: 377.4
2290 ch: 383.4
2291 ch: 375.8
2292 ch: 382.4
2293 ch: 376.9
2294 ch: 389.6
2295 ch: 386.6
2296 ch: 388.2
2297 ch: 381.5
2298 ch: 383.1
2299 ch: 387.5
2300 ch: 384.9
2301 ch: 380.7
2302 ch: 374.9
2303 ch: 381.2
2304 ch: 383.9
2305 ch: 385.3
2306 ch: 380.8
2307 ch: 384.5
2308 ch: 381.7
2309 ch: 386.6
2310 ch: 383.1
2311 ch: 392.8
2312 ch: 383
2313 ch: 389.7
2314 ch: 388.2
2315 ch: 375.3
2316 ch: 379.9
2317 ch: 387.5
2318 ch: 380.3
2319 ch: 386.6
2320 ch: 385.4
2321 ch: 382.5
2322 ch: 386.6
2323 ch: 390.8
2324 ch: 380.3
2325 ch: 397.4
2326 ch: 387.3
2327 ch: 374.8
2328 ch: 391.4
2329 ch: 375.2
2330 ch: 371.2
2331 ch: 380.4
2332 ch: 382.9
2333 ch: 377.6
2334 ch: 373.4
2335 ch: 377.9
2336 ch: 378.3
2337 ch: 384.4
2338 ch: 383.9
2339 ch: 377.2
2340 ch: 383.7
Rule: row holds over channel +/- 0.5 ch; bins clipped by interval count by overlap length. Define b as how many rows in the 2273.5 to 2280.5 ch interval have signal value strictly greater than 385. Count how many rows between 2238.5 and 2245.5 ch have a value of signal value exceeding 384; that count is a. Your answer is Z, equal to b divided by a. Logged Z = 0.3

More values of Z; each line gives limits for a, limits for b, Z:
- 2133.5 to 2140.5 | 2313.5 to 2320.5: 1.0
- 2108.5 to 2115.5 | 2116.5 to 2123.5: 1.2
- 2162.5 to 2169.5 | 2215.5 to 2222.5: 1.0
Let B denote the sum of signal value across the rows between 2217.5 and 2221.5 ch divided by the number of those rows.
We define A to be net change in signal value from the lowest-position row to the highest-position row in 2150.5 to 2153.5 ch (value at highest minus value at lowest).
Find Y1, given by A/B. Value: 0.011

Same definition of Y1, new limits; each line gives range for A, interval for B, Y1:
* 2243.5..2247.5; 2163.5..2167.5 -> -0.028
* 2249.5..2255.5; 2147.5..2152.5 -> 0.013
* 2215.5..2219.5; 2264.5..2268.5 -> -0.009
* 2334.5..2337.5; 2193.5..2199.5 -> 0.017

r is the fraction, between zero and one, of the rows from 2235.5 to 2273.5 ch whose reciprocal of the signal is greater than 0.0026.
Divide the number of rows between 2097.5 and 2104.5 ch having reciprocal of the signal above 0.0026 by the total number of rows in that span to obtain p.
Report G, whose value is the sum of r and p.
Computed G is 0.9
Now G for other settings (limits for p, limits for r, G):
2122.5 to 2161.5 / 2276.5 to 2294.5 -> 1.2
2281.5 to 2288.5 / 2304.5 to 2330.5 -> 1.2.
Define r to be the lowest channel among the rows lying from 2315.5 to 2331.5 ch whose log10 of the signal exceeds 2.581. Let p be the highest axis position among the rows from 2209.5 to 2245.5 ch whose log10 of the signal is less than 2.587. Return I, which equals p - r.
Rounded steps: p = 2243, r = 2317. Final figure -74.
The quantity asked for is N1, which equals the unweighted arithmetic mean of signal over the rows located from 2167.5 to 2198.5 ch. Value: 352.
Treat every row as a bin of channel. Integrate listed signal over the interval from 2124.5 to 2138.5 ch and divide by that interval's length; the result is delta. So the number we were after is 384.2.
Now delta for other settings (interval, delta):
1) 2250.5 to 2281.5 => 382.2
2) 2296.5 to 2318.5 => 383.5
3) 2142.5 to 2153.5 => 384.8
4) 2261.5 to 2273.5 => 381.5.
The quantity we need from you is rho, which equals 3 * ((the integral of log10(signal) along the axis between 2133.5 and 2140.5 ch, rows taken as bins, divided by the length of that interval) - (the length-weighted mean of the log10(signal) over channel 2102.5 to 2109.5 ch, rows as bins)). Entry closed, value -0.01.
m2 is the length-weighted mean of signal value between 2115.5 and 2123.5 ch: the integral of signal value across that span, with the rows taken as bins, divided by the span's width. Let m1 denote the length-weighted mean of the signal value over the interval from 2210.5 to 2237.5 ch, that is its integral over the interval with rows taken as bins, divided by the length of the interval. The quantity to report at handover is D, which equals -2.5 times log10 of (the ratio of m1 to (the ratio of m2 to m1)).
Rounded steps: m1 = 388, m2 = 389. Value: -6.469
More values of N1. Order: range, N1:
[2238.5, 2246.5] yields 385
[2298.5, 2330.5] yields 384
